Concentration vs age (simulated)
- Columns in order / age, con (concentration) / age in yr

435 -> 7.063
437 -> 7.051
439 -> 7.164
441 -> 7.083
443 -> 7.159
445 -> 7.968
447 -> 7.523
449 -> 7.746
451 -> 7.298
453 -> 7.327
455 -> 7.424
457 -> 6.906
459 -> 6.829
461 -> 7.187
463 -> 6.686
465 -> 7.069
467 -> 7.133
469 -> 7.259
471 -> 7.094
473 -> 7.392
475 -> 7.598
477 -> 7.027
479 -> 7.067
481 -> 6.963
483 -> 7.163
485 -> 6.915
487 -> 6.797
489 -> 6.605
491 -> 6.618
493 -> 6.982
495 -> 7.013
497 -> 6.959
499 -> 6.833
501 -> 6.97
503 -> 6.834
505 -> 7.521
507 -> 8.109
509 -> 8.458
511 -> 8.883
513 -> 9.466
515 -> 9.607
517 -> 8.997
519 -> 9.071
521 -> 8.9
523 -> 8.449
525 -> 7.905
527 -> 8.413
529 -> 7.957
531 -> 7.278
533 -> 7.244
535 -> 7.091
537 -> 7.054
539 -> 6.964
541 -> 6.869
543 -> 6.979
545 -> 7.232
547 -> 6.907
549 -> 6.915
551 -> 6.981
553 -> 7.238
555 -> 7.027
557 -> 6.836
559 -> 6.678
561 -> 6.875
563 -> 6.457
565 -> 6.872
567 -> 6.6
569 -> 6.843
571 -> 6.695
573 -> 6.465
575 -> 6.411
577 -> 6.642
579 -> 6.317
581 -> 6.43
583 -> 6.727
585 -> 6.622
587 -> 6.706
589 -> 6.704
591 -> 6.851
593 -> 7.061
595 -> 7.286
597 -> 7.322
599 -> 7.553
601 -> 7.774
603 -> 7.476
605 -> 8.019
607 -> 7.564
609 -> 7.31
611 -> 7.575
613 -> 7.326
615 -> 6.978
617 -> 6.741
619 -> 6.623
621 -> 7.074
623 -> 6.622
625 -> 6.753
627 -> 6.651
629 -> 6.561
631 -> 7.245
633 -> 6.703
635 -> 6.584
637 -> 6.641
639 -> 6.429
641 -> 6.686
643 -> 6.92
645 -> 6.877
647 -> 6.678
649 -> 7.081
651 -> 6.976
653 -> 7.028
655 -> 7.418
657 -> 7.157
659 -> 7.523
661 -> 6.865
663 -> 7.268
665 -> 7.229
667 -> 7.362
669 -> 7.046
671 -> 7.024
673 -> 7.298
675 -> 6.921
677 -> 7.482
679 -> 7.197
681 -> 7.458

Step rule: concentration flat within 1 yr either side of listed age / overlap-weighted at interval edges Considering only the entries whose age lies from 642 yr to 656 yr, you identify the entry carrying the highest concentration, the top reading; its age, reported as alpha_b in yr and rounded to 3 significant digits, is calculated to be 655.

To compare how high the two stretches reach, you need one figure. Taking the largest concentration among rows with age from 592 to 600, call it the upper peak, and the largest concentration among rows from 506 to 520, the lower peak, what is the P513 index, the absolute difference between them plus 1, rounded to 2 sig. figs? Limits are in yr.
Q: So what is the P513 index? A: 3.1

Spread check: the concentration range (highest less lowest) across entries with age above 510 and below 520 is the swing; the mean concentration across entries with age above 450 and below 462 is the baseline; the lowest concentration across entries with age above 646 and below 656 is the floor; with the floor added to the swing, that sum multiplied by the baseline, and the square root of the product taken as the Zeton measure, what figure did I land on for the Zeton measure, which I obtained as 7.3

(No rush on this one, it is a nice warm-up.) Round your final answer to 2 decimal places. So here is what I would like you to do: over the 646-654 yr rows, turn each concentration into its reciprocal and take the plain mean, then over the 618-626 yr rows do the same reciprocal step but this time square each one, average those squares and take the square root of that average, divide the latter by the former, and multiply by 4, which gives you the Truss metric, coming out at 4.10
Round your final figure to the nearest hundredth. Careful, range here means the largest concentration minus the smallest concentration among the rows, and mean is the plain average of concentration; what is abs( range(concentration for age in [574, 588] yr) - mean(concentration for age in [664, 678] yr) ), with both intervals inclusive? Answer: 6.78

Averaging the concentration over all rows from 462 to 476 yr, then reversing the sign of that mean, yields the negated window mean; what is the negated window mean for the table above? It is -7.18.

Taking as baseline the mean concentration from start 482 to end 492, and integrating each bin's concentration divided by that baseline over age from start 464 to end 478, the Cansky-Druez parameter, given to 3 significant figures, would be 14.8 yr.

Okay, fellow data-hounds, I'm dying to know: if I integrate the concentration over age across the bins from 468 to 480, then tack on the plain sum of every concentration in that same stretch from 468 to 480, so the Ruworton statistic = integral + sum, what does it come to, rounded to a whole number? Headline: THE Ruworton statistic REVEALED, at 130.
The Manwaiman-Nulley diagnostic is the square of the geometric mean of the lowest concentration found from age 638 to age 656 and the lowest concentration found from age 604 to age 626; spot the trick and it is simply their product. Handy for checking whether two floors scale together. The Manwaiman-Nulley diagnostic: 42.6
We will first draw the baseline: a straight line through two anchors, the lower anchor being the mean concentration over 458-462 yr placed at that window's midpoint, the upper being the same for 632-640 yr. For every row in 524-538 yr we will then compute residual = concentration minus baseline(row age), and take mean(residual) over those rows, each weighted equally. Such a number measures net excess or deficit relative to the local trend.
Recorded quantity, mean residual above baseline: 0.72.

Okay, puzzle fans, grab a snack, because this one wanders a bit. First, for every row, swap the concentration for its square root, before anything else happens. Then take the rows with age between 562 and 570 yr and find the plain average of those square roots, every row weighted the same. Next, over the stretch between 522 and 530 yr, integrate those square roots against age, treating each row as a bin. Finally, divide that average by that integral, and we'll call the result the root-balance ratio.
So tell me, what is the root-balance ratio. 0.113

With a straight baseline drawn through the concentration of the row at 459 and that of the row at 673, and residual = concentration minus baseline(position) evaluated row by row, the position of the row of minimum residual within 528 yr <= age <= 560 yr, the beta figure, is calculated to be 559 yr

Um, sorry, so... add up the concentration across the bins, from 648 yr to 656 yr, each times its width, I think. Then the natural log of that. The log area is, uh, 4.0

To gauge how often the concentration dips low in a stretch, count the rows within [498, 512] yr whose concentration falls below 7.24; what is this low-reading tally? 3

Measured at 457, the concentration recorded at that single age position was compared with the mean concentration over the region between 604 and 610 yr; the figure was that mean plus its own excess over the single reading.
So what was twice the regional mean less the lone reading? 8.4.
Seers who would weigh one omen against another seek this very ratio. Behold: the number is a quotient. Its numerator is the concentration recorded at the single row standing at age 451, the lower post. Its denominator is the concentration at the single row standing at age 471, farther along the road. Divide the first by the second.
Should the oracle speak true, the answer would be 1.03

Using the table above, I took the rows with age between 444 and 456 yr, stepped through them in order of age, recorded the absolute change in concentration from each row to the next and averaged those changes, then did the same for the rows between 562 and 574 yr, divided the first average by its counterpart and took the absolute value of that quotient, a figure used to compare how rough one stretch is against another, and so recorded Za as 0.95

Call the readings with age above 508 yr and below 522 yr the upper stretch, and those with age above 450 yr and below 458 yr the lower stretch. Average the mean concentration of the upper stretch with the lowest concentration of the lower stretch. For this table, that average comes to 7.98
